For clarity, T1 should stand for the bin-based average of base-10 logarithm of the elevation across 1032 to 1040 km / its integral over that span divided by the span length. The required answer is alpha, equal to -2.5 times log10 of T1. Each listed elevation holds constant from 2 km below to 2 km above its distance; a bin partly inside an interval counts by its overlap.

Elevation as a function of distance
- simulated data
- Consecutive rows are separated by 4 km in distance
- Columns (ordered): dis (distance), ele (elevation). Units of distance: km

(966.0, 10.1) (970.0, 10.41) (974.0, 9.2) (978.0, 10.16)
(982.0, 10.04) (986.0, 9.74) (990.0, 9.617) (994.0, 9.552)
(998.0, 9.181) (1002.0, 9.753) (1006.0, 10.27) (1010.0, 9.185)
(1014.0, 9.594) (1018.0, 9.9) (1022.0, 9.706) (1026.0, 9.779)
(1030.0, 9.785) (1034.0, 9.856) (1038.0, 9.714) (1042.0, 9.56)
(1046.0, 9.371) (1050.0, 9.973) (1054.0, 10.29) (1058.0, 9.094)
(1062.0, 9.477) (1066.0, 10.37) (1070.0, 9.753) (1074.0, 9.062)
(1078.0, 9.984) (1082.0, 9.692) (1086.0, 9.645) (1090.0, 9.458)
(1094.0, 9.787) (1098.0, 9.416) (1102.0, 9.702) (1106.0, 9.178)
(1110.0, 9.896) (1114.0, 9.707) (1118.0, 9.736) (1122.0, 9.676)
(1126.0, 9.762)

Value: 0.010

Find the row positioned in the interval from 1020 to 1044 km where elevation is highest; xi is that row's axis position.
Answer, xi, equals 1034.0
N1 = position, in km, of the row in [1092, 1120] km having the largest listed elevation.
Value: 1110.0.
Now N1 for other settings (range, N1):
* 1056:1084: 1066.0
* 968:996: 970.0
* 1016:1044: 1018.0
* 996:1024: 1006.0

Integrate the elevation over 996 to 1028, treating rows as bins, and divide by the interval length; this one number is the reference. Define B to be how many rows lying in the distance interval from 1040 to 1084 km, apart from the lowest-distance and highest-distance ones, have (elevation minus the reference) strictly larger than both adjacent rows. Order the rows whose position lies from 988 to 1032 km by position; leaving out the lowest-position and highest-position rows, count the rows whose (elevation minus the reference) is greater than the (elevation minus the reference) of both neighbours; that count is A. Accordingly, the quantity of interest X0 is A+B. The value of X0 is 5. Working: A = 2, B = 3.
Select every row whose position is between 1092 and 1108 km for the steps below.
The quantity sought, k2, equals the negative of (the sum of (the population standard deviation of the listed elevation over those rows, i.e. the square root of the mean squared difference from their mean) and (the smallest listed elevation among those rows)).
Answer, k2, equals -9.42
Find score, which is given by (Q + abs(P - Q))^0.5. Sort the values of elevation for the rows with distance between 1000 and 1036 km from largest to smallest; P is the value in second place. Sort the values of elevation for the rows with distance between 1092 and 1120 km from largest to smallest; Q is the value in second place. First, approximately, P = 9.9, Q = 9.787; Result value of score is 3.15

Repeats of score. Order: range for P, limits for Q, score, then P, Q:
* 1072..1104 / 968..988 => 3.25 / 9.787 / 10.16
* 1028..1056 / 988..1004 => 3.16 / 9.973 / 9.617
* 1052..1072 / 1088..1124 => 3.21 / 10.29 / 9.787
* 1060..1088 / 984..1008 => 3.16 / 9.984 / 9.753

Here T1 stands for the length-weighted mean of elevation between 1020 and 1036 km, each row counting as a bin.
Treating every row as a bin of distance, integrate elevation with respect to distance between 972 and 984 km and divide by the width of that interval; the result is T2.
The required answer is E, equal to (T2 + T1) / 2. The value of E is 9.79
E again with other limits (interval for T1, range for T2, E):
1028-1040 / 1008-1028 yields 9.71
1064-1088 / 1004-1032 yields 9.75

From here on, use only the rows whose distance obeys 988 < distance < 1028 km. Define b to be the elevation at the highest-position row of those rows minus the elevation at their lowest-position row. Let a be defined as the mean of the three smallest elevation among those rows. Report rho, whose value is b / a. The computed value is 0.017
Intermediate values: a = 9.31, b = 0.16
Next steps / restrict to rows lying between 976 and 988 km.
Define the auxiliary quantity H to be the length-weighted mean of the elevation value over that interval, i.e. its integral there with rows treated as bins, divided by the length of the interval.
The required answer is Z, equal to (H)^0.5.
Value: 3.16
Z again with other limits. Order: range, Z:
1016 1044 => 3.12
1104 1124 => 3.10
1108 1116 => 3.13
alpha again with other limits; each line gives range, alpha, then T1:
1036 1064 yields 0.018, 0.984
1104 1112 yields 0.023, 0.979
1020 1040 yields 0.011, 0.990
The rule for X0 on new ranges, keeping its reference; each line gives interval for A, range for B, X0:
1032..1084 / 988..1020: 4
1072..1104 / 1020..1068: 4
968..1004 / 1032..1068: 2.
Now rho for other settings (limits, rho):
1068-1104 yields -0.005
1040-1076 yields -0.054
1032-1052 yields 0.012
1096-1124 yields 0.028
